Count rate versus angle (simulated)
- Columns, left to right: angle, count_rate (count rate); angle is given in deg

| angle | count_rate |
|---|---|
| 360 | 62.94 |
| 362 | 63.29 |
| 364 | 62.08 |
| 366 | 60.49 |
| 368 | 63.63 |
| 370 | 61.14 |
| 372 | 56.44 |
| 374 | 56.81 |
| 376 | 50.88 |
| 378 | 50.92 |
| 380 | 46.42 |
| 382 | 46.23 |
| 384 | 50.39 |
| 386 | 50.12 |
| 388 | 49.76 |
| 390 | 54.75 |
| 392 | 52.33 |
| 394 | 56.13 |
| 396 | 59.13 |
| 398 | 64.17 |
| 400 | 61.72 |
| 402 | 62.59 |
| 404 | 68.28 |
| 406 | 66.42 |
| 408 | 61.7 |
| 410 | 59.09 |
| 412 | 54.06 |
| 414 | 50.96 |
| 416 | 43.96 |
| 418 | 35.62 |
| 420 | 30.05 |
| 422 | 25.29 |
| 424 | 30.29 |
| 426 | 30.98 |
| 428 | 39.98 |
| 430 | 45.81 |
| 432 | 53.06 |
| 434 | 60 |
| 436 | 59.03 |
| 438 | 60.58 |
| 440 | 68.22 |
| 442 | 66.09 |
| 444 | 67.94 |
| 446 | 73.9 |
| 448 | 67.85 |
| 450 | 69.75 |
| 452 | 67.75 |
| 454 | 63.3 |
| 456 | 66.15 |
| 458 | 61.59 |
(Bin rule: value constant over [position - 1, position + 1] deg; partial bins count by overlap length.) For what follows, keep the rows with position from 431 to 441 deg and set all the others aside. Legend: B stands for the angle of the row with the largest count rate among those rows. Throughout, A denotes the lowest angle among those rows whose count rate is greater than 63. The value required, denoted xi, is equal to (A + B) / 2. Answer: 440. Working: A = 440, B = 440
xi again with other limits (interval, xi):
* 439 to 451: 443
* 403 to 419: 404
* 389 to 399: 398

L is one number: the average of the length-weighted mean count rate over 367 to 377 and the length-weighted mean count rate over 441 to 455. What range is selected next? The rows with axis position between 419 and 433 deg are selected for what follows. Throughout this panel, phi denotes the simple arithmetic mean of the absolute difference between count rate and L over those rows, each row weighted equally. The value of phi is 26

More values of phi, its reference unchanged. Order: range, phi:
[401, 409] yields 3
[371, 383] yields 12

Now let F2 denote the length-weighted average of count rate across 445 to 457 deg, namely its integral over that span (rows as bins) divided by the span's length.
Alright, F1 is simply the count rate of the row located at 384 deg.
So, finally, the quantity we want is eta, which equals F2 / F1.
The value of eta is 1.35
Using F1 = 50.39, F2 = 68.1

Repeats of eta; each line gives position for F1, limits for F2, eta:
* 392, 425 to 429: 0.68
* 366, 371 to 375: 0.94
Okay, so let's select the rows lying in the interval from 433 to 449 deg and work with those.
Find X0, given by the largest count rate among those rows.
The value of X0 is 73.9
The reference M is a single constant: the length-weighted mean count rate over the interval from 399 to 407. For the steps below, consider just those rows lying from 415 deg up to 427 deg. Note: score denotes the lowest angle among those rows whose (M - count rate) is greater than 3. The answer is 416 deg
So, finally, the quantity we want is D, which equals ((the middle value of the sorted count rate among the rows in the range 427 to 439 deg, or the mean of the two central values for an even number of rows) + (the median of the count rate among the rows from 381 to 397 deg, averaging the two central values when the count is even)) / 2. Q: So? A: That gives 54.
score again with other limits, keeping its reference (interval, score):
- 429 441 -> 430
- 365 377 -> 366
